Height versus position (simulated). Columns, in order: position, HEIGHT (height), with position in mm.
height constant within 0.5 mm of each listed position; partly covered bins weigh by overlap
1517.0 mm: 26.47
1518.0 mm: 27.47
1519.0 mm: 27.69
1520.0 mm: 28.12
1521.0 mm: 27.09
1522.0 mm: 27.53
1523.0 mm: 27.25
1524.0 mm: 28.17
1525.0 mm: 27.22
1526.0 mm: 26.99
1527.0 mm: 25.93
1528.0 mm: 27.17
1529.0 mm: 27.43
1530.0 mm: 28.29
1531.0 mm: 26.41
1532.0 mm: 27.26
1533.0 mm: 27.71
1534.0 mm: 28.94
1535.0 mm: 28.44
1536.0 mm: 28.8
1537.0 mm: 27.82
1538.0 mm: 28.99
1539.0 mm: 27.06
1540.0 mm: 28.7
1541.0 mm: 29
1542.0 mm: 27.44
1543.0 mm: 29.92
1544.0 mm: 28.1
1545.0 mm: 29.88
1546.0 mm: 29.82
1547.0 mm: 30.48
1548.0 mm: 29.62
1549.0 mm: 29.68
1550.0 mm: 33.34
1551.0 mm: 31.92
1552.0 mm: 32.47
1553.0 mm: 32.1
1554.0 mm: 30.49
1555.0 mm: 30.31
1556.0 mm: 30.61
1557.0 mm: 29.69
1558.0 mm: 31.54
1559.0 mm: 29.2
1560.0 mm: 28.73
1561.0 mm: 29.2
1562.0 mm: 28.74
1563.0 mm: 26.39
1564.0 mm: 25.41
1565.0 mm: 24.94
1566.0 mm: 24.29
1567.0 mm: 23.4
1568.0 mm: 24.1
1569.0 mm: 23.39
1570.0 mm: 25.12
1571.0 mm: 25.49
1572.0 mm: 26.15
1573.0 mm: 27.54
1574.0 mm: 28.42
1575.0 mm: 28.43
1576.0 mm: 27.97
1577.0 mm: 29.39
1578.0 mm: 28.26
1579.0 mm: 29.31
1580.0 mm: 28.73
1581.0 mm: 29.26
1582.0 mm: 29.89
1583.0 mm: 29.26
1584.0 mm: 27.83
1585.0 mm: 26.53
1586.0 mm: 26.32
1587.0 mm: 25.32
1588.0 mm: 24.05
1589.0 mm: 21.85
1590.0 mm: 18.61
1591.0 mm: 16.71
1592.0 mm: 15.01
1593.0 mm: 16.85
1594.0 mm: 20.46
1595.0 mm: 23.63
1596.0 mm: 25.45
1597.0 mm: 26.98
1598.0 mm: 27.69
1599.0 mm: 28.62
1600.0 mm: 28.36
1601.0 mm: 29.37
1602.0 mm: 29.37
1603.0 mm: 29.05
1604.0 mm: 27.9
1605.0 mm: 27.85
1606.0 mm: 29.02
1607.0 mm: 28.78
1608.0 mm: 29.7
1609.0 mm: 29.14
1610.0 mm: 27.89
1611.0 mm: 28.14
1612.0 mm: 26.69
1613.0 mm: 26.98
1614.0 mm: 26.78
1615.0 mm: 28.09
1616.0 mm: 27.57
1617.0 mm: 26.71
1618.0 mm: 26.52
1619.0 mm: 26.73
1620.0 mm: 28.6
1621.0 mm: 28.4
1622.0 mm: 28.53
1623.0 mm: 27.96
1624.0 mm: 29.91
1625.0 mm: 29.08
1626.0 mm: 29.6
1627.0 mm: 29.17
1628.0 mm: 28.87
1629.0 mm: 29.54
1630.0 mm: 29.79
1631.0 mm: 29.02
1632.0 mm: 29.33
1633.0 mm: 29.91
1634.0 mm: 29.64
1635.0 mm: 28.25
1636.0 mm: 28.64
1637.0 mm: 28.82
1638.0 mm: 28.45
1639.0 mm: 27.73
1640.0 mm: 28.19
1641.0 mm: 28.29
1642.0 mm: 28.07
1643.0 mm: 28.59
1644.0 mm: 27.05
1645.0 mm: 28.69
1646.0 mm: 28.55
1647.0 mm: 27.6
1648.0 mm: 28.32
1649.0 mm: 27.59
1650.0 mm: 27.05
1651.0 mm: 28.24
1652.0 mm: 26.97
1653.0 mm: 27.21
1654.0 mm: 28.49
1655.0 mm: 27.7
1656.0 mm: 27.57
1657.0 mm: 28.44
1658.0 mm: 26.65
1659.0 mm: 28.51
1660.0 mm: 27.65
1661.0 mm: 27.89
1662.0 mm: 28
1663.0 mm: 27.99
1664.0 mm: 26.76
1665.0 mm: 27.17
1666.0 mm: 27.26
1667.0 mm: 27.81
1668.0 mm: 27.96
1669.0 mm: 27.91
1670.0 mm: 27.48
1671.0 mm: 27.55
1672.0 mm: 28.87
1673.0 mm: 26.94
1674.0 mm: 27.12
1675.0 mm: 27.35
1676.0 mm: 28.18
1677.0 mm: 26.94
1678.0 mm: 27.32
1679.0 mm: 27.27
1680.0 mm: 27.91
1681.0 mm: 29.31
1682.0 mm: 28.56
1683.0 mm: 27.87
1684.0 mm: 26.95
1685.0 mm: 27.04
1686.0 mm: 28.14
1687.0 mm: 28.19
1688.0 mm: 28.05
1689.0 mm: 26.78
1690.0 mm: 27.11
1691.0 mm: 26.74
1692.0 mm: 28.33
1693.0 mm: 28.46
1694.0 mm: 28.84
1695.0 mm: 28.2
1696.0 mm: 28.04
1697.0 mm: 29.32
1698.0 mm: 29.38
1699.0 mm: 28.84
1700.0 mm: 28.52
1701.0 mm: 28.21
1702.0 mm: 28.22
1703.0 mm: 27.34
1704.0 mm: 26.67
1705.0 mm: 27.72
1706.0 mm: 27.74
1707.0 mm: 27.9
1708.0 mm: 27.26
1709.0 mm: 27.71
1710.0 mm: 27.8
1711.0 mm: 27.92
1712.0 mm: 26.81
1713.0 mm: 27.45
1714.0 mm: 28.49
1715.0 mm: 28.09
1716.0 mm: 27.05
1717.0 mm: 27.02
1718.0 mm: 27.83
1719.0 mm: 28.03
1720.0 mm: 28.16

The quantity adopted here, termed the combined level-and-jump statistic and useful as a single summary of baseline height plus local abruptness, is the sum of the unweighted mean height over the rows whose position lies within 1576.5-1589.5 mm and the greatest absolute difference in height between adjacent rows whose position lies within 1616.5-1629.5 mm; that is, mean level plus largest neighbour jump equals 29.3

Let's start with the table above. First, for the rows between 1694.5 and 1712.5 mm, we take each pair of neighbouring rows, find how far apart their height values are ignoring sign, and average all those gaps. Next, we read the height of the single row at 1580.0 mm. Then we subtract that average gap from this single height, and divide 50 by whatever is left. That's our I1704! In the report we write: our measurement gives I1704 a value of 1.769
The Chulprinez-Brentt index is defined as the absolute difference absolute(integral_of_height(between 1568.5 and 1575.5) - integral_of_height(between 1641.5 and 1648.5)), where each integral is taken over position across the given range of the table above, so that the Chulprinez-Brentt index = 12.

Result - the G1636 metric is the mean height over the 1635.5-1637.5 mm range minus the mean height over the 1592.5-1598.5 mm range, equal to 5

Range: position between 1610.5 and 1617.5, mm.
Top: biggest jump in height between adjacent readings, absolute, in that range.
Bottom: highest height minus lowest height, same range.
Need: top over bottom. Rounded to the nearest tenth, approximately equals 1.0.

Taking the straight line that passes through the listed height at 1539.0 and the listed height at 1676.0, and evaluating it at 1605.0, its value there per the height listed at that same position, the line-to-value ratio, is 0.99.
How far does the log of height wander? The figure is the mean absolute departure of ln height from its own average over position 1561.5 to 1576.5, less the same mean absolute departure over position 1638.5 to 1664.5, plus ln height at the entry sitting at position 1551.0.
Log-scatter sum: 3.51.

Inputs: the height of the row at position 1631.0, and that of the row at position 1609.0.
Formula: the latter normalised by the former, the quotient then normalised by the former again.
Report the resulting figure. 0.0346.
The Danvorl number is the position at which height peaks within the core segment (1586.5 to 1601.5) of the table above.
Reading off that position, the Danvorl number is 1601.0 mm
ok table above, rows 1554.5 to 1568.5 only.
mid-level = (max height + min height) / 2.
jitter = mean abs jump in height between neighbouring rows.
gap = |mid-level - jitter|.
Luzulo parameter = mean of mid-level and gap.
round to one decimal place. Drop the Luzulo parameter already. 27.0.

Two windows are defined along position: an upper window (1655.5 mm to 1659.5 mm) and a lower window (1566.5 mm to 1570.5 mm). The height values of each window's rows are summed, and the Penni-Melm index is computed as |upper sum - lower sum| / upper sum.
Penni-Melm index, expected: 0.136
